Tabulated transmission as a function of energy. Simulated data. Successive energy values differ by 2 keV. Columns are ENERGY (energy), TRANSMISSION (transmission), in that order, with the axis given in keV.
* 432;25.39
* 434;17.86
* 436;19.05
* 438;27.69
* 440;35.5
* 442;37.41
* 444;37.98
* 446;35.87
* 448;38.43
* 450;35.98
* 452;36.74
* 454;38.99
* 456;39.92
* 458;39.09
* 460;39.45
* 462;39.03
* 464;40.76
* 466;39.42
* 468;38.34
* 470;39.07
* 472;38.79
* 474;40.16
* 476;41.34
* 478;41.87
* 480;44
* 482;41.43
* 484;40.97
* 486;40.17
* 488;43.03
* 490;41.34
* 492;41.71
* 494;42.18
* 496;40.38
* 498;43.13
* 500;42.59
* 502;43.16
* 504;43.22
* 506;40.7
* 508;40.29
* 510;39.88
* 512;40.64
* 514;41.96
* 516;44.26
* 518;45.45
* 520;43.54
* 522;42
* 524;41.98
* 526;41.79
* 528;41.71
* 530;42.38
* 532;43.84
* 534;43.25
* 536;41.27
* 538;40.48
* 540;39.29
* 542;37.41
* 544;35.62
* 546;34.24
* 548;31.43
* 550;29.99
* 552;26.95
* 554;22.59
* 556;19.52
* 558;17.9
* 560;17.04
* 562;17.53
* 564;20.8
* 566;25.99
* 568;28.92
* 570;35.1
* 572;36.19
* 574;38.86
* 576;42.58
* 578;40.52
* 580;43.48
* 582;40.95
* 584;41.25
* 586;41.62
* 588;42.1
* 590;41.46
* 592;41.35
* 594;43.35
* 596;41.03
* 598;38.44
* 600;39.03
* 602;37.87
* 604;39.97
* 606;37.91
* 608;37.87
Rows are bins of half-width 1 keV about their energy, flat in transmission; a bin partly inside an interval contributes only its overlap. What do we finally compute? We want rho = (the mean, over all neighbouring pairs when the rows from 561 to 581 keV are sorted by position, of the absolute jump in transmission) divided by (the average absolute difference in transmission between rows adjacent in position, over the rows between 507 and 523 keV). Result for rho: 2.5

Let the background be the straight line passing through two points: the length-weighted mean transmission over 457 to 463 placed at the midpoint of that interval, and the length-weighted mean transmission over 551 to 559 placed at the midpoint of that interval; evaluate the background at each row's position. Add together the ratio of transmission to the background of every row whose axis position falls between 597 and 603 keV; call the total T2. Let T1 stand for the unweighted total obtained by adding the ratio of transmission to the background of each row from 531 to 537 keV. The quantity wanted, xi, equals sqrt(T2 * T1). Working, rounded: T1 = 5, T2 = 8.6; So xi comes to 6.6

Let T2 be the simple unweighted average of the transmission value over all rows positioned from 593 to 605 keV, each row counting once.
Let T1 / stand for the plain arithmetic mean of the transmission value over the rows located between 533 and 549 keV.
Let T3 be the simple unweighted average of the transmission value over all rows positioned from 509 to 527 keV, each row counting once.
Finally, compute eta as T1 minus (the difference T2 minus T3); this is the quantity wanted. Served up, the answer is 40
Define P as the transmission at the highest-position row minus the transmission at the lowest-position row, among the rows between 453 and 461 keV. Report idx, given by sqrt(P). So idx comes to 0.68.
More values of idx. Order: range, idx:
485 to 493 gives 1.24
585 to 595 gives 1.32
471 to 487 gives 1.17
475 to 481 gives 1.63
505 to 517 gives 1.89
